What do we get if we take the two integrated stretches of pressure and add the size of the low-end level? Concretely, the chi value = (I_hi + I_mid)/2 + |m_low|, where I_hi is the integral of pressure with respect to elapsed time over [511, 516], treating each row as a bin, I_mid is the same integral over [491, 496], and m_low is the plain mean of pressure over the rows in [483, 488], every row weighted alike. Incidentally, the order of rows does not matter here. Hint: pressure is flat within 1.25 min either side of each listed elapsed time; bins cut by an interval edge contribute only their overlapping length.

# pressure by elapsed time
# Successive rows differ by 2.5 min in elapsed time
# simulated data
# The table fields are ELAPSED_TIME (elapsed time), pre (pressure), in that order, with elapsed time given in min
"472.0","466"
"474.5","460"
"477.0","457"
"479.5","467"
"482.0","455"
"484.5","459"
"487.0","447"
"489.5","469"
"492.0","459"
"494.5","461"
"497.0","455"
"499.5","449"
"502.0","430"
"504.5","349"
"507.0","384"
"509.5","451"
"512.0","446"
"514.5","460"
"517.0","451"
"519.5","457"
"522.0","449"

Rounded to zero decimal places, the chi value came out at 2736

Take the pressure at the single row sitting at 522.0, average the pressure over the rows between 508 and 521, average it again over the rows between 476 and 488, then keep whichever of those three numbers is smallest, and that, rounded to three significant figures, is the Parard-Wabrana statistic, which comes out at 449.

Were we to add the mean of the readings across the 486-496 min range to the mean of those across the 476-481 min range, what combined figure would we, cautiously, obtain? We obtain 921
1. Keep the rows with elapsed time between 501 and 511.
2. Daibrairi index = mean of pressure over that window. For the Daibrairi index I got 404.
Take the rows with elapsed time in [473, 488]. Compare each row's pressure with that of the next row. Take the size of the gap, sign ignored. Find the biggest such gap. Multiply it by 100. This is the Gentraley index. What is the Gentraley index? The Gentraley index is 1200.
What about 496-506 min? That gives 8100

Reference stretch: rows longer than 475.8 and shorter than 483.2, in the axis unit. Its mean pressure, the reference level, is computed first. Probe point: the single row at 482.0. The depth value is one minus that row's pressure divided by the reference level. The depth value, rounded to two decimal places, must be 0.01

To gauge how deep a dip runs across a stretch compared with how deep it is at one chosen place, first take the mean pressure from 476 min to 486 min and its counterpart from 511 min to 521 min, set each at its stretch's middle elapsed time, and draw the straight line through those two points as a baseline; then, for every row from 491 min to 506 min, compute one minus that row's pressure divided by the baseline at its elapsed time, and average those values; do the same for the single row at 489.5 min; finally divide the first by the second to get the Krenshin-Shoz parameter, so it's -2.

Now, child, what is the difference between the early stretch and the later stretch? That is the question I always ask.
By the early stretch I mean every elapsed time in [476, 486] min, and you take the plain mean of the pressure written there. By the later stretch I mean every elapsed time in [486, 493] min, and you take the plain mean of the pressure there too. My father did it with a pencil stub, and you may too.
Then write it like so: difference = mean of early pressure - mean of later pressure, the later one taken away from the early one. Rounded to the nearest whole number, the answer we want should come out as 1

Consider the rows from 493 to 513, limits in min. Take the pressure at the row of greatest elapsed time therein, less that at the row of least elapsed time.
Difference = -15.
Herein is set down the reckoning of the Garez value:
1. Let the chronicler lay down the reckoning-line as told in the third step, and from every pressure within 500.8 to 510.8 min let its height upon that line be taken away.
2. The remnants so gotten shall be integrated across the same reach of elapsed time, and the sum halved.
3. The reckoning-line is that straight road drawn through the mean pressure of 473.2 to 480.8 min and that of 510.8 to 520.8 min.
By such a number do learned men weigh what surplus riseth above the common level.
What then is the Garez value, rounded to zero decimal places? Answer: -260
